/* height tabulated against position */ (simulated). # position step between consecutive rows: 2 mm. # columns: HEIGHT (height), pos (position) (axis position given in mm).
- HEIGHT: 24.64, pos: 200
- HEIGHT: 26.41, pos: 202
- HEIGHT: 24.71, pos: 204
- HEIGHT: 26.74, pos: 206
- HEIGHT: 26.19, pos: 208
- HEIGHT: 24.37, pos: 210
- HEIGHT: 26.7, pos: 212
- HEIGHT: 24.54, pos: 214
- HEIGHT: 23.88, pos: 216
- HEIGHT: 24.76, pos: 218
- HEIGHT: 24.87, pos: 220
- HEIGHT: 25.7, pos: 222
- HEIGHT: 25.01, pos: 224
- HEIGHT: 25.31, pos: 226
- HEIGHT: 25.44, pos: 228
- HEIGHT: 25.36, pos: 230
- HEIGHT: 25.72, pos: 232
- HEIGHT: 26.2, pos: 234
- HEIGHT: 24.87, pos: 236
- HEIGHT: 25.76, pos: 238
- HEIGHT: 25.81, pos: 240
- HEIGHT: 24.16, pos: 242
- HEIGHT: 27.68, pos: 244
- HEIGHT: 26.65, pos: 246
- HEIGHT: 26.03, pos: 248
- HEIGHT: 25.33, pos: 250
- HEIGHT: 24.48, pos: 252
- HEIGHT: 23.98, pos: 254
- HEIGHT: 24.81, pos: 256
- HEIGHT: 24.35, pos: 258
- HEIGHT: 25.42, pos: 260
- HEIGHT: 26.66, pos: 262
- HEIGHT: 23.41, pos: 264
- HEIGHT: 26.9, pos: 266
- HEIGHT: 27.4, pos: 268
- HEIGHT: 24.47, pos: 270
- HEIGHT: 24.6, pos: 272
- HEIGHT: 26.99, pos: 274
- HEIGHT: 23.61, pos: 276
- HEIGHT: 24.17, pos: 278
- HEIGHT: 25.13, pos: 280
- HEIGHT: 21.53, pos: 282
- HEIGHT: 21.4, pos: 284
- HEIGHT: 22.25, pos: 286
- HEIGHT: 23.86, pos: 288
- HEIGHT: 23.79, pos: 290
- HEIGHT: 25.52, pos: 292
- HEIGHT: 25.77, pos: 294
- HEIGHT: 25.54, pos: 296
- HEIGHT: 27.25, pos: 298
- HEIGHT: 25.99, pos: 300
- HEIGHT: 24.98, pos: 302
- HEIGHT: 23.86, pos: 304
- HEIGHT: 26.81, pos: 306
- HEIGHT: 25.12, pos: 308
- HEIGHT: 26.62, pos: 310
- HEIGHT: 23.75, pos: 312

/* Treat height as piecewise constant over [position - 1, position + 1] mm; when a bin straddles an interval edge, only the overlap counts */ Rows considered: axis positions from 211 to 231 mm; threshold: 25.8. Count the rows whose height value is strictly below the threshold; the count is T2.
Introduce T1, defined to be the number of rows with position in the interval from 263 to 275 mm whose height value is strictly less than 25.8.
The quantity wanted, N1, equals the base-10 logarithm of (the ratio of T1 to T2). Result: -0.48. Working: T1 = 3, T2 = 9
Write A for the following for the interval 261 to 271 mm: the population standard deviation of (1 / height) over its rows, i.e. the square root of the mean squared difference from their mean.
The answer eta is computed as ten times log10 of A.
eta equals -26.2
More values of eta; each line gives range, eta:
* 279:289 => -25.7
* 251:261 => -31.0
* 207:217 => -27.6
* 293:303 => -29.6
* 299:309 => -28.1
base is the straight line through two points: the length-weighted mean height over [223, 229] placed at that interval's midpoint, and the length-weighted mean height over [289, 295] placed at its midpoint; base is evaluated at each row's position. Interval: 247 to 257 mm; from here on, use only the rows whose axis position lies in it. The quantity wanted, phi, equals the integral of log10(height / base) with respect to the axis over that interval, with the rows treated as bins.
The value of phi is -0.04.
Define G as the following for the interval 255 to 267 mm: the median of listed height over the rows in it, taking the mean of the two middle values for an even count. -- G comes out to 25.1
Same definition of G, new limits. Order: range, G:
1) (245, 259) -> 24.8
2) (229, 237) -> 25.5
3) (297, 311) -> 26.0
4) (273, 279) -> 24.2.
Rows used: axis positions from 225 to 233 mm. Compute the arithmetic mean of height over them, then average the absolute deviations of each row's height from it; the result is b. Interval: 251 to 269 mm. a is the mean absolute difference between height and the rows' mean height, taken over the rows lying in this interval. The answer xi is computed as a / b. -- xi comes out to 9.0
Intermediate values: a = 1.18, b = 0.1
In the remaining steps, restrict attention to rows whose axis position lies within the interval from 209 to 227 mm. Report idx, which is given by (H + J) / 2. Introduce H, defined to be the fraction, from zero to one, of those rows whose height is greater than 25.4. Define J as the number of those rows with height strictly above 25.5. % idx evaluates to 1.1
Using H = 0.22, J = 2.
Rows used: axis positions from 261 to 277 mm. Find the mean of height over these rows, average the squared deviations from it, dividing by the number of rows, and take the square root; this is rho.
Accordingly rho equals 1.5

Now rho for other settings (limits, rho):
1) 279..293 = 1.5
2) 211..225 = 0.8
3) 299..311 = 1.0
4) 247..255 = 0.8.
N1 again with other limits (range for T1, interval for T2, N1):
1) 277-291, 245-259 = 0.15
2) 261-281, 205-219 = 0.18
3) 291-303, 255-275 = -0.18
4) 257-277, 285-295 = 0.08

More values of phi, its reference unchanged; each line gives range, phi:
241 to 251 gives 0.13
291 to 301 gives 0.17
